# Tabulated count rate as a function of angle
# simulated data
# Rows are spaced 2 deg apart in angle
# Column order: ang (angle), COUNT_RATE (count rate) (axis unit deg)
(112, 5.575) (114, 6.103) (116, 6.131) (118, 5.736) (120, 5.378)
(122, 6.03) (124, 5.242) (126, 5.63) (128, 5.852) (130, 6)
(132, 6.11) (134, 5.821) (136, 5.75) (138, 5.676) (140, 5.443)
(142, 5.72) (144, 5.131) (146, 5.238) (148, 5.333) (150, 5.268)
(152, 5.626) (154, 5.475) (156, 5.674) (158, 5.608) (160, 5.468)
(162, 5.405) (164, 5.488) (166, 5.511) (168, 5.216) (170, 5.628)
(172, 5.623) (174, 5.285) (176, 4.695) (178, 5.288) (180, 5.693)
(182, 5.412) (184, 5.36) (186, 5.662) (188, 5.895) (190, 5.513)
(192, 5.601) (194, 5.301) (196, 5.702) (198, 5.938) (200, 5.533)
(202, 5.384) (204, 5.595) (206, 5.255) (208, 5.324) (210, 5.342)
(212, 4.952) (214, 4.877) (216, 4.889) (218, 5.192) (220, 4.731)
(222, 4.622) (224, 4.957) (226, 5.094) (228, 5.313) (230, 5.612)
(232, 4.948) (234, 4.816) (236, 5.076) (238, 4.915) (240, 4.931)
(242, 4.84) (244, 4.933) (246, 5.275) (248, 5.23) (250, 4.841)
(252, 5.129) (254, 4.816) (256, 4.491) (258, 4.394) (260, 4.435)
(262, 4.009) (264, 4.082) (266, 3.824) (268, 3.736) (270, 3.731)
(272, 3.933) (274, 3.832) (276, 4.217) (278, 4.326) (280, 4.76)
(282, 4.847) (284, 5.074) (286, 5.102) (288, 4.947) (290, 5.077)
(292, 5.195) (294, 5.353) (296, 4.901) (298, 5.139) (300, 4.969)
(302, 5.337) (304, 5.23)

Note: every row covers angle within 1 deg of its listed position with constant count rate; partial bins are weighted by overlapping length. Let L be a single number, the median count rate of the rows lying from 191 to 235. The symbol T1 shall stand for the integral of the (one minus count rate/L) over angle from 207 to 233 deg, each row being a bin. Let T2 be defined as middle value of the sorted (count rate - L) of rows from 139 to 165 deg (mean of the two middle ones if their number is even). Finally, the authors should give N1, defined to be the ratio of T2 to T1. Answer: 0.18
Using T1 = 1.0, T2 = 0.19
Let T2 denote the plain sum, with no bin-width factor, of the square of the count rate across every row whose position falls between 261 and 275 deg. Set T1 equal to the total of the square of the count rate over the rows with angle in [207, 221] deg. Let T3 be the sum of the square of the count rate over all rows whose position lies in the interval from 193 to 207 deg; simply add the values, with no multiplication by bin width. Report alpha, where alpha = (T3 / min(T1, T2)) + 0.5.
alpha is 2.53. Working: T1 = 178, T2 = 105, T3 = 214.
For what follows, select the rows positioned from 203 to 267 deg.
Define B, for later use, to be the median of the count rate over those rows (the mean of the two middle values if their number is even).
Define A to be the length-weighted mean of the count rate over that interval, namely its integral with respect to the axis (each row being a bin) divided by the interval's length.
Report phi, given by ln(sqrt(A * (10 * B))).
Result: 2.74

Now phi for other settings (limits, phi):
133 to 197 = 2.85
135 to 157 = 2.85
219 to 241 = 2.76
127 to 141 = 2.91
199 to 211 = 2.83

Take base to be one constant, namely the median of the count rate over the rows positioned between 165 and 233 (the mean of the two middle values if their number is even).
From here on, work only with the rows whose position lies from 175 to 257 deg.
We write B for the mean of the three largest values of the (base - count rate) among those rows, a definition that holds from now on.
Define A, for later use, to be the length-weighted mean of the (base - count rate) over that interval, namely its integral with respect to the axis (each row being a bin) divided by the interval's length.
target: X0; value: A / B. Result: 0.2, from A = 0.1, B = 0.7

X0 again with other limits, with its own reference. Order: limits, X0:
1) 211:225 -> 0.8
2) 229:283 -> 0.5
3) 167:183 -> -0.1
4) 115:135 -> 5.5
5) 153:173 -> 5.9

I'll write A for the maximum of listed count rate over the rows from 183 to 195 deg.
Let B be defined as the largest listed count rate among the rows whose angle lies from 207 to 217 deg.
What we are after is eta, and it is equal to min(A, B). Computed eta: 5.34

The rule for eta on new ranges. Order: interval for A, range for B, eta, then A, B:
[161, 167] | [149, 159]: 5.51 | 5.511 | 5.674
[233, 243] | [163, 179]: 5.08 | 5.076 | 5.628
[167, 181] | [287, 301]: 5.35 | 5.693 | 5.353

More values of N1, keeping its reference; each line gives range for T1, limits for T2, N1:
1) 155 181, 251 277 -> 1.60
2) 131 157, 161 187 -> -0.10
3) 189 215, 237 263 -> 0.68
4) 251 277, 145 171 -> 0.04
